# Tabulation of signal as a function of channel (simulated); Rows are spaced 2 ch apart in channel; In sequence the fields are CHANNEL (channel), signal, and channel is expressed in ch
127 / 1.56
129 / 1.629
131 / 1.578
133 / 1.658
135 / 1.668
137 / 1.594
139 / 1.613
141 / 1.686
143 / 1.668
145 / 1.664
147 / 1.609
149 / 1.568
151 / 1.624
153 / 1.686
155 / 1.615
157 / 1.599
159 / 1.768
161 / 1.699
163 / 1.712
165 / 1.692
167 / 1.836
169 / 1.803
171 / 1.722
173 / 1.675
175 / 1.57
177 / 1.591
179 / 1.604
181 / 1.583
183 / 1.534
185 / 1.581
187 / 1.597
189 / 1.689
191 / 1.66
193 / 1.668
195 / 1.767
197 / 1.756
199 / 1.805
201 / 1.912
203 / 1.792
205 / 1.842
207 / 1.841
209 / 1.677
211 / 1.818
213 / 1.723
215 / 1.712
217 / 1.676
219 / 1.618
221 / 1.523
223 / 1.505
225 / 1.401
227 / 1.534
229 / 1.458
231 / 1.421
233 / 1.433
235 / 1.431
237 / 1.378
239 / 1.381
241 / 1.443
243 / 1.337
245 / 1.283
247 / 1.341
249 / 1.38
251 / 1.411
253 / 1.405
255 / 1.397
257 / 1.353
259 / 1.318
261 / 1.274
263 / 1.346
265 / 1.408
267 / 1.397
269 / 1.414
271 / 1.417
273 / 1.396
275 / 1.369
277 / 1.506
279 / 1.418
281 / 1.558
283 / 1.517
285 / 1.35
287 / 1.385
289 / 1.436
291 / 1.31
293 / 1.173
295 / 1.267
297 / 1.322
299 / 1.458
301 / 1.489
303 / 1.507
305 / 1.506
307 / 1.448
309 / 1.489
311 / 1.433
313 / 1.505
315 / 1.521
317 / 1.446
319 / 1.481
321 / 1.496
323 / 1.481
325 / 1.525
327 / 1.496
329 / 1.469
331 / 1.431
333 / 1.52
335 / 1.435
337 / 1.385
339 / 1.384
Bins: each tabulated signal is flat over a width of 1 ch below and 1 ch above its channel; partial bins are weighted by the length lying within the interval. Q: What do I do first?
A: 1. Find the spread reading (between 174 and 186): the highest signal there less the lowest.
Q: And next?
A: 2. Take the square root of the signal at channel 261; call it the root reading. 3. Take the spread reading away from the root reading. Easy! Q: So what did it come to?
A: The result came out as 1.06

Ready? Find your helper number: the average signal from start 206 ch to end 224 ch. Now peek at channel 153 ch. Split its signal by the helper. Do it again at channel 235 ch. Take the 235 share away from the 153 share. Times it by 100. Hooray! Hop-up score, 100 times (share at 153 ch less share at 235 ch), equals 15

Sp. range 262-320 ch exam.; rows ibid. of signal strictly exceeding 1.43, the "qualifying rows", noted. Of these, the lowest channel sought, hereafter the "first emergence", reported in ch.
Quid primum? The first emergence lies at 277 ch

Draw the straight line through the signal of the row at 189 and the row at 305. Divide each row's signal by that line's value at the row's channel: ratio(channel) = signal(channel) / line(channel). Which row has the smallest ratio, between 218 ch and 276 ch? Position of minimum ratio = 245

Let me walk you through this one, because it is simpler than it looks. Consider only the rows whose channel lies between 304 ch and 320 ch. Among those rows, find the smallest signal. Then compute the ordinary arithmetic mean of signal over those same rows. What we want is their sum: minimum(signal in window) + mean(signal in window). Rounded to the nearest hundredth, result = 2.91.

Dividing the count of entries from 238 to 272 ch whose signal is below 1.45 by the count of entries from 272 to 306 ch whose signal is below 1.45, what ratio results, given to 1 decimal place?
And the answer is 1.7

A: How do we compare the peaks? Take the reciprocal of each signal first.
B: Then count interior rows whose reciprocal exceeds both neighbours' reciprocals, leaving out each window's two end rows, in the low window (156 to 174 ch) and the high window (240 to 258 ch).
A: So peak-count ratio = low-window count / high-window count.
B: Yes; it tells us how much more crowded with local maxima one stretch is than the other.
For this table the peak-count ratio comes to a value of 2.0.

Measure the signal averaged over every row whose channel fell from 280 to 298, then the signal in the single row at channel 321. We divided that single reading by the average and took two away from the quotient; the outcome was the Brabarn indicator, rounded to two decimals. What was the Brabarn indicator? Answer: -0.91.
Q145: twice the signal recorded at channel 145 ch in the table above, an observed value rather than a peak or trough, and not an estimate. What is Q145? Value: 3.33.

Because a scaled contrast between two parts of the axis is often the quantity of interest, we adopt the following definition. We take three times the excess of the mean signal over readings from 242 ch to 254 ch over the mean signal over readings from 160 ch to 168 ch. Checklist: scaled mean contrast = -1.1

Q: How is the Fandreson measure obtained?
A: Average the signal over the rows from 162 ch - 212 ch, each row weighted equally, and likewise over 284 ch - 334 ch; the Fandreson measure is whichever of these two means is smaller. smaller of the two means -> 1.44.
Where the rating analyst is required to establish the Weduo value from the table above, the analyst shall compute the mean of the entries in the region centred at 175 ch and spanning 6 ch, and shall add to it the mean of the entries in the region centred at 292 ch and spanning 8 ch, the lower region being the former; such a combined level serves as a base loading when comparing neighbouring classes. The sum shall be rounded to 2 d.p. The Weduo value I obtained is 2.91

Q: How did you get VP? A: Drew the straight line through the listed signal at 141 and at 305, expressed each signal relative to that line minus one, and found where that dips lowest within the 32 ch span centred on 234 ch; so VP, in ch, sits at 245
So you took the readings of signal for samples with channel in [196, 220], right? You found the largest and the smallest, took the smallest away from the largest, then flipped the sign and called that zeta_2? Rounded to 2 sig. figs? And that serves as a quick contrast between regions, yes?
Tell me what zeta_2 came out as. -0.29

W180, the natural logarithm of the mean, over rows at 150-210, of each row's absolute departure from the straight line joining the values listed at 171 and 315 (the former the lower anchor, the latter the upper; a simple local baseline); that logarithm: -2.4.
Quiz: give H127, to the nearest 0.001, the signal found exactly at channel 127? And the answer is 1.560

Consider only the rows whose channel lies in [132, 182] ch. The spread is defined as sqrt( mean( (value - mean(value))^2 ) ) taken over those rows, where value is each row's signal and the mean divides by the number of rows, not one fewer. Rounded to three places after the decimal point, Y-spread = 0.069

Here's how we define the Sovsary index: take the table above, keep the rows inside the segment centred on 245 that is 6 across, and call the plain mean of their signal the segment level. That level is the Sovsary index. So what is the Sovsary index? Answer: 1.32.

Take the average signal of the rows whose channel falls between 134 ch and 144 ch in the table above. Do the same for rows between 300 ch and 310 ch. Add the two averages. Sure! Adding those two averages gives 3.13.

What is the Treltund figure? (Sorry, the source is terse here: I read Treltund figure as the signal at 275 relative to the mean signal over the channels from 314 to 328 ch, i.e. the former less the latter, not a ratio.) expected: -0.1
